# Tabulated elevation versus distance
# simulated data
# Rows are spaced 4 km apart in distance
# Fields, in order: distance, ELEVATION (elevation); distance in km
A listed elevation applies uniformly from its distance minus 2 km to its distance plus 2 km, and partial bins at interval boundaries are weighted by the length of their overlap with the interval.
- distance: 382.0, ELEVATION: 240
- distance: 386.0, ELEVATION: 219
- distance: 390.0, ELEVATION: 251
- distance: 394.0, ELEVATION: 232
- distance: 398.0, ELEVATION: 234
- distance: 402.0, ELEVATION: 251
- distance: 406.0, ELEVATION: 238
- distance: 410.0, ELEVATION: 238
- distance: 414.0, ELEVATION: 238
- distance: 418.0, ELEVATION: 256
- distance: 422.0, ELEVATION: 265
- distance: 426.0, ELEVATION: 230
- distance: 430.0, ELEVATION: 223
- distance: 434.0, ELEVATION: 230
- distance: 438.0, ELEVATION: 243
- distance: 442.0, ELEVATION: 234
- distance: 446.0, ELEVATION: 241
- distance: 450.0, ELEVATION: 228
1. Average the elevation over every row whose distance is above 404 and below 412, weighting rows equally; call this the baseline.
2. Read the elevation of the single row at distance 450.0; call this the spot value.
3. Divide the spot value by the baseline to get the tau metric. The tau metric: 0.96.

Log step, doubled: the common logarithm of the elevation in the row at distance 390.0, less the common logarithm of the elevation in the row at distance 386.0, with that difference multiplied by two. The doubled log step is 0.12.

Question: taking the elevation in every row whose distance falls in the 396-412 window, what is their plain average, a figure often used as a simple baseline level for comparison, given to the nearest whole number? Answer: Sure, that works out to 240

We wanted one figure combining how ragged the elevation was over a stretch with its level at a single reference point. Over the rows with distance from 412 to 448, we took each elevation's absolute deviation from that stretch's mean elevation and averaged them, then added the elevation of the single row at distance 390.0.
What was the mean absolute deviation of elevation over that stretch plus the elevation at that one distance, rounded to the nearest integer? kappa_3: 261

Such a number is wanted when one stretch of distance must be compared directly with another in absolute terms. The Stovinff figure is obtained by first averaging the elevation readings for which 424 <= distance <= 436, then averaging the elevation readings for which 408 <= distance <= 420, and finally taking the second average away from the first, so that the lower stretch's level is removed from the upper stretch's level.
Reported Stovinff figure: -16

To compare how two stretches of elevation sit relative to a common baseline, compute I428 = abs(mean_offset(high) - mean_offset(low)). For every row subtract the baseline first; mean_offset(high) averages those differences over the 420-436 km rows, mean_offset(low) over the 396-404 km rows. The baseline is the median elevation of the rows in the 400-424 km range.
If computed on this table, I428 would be 5.5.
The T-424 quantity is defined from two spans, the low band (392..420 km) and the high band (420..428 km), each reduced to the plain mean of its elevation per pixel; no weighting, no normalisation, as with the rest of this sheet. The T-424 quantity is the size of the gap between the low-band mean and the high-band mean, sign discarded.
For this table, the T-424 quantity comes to 6.5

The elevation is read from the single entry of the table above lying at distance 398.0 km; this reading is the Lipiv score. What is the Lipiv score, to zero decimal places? 234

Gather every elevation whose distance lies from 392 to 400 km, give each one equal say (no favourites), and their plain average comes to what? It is 233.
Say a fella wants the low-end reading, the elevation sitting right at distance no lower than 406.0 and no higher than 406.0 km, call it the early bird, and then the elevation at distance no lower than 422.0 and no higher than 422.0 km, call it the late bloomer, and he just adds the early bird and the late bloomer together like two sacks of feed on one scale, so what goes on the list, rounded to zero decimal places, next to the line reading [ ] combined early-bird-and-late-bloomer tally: 503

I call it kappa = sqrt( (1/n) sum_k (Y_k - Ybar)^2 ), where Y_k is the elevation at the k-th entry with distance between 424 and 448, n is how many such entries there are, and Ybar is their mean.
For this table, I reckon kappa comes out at 6.8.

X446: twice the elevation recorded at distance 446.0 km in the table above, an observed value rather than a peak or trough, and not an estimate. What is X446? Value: 482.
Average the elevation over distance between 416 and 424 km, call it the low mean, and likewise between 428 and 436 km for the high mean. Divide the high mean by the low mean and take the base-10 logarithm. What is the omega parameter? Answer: -0.06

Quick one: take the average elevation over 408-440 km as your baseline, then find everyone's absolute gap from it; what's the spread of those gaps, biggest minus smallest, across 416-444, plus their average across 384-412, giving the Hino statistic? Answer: 30.9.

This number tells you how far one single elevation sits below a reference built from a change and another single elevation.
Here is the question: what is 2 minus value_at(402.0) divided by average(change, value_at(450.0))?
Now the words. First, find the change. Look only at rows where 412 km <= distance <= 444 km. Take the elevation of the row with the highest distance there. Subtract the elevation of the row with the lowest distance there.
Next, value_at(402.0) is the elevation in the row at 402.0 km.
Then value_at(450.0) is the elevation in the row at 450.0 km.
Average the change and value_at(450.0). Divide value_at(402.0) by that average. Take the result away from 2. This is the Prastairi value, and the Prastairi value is -0.24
